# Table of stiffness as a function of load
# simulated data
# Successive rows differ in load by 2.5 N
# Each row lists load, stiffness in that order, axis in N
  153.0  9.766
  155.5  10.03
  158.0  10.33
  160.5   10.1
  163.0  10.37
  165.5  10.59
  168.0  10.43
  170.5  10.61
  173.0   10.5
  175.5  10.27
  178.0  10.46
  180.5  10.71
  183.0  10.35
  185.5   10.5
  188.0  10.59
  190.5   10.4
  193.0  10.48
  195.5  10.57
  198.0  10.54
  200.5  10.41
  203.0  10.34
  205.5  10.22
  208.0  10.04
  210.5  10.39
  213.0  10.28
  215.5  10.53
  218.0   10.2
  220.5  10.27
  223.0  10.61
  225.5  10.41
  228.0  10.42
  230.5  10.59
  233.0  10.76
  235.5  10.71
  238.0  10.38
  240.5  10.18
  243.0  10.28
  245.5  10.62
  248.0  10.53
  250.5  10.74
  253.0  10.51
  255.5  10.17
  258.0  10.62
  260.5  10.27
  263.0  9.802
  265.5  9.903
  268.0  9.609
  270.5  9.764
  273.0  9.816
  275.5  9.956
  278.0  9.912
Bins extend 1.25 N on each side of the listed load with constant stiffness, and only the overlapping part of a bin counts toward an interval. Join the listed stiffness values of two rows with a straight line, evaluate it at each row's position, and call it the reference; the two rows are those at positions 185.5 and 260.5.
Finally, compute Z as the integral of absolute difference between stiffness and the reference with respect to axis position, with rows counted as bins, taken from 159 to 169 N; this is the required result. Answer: 2.1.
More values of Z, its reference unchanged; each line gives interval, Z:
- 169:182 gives 1.6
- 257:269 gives 4.2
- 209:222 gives 1.7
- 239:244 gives 0.5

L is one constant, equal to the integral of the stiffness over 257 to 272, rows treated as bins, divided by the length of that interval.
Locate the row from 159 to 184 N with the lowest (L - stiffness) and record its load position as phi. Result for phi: 180.5 N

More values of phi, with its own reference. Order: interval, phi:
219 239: 233.0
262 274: 265.5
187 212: 188.0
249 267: 250.5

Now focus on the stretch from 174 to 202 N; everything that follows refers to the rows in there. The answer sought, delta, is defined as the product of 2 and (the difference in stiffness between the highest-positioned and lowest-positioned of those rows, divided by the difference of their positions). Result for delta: 0.01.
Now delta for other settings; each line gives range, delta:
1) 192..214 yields -0.02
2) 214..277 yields -0.02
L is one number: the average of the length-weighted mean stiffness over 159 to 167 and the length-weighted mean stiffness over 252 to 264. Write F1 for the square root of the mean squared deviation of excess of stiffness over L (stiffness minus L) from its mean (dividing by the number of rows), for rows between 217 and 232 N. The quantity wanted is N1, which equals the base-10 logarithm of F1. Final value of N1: -0.82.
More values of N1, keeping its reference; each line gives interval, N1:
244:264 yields -0.54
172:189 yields -0.87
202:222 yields -0.87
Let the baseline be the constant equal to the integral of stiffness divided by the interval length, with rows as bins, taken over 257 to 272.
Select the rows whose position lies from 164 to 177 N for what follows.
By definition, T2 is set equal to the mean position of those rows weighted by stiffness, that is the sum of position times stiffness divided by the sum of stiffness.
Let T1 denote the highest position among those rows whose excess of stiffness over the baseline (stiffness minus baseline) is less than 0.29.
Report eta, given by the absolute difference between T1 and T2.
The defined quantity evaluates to 5.0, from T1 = 175.5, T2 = 170.5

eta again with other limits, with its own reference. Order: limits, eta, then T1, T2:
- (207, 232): 1.2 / 220.5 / 219.3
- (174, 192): 7.5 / 175.5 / 183.0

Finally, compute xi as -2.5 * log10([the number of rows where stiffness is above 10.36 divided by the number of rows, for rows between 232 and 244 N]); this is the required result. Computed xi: 0.6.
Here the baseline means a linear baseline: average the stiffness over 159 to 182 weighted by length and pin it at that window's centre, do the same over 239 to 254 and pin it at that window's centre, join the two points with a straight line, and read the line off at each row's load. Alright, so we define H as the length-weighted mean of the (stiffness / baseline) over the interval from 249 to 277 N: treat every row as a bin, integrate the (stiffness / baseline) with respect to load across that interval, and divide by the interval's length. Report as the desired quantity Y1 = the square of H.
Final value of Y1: 0.93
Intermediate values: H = 0.96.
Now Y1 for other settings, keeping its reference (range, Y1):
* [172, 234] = 0.99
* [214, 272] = 0.97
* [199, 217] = 0.97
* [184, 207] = 1.00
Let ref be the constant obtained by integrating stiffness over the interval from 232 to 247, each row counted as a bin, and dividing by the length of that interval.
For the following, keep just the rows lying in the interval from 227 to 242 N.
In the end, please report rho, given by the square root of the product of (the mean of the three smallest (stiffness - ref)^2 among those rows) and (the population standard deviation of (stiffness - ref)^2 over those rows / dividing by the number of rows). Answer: 0.0174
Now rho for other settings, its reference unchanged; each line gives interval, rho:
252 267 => 0.0619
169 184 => 0.0105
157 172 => 0.0214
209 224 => 0.0155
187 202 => 0.0032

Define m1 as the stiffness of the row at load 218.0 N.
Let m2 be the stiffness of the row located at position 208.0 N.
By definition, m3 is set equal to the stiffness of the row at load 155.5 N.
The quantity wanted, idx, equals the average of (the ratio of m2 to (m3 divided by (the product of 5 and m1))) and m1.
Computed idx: 30.6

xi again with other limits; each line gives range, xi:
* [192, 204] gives 0.2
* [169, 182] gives 0.2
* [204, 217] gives 1.0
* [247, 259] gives 0.2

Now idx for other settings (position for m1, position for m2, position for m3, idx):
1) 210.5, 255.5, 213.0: 30.9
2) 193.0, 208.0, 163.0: 30.6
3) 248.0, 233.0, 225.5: 32.5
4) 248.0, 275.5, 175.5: 30.8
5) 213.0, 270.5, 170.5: 28.8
